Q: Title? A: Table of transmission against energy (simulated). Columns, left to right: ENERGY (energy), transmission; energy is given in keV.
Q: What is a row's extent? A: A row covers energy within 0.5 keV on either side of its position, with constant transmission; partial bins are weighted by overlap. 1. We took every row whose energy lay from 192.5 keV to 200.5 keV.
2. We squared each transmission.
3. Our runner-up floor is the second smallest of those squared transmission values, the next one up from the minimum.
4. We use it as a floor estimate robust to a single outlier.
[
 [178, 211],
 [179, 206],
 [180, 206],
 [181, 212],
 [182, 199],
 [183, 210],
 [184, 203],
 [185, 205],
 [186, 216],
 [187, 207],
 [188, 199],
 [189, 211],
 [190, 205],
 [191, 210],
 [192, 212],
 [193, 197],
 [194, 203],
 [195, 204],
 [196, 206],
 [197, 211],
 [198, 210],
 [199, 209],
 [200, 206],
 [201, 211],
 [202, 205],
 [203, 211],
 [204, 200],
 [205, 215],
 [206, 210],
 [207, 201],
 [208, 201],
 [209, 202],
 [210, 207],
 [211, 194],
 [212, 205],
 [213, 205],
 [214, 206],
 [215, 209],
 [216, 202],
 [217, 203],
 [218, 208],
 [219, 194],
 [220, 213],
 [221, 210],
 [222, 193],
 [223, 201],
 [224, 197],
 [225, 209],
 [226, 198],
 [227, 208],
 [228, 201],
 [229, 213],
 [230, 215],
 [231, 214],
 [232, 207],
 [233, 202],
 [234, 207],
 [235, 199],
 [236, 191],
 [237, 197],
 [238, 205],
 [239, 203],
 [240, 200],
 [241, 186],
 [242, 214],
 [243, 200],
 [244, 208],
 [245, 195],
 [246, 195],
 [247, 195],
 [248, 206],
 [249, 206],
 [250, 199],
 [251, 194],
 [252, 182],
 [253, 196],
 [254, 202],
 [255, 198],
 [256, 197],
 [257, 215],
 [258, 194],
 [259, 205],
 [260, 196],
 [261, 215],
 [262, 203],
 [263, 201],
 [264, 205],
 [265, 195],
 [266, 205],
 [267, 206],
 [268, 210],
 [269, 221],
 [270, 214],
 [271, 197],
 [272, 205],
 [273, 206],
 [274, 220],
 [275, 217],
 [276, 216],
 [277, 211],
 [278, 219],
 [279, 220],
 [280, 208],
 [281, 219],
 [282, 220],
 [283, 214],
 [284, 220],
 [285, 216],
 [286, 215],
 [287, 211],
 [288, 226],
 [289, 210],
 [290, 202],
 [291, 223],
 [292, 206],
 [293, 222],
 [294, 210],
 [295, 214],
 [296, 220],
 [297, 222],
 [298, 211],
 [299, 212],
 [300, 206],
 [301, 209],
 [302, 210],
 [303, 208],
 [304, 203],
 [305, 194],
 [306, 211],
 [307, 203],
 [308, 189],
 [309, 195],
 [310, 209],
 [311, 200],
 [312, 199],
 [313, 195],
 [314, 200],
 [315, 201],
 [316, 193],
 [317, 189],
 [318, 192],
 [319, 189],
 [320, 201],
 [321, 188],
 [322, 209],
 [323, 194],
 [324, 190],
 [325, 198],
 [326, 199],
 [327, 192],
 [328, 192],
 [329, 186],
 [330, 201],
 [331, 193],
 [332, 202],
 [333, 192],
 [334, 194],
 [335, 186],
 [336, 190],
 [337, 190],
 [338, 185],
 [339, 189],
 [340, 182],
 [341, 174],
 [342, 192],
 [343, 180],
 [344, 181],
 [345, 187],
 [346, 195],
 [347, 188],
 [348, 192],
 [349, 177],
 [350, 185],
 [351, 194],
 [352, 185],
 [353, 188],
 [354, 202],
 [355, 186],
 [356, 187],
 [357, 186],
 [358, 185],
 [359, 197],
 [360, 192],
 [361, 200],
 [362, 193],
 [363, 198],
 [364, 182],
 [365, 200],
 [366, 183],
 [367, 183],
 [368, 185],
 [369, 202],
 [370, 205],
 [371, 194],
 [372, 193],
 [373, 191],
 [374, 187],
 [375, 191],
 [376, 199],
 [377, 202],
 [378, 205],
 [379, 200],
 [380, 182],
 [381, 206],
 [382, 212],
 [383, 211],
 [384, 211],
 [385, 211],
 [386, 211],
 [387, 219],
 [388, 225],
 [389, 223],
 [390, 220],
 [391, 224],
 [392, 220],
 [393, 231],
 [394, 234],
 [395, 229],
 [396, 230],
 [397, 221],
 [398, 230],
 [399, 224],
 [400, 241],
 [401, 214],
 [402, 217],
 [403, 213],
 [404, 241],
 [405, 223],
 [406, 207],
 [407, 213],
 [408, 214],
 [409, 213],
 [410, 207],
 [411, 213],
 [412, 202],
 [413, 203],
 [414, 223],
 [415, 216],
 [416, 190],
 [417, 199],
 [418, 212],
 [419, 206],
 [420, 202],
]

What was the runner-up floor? 41209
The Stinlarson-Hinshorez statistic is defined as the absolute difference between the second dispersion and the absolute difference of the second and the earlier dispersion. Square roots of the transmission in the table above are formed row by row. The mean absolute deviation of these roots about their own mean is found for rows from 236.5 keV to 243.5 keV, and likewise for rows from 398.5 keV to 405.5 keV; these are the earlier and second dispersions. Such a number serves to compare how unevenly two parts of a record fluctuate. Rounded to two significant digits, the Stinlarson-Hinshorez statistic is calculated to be 0.20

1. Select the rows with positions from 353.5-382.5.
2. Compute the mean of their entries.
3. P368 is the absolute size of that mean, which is 194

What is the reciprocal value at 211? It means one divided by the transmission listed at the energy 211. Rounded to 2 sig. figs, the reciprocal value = 0.0052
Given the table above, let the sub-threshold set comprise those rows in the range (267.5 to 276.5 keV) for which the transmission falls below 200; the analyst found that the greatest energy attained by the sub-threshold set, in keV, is 271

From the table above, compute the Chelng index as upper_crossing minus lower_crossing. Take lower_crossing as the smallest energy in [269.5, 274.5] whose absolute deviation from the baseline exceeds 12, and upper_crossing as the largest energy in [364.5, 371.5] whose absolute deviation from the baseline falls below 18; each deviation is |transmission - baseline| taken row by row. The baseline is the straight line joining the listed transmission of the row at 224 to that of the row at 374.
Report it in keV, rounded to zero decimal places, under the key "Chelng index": 101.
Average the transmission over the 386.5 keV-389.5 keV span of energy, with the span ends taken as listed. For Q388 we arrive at 222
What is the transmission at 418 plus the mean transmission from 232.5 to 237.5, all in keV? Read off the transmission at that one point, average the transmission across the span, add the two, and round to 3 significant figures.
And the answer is 411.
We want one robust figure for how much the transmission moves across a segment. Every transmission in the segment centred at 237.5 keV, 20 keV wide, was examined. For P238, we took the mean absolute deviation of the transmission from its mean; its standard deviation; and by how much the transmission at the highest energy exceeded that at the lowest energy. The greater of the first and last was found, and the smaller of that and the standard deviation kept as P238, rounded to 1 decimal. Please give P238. 6.5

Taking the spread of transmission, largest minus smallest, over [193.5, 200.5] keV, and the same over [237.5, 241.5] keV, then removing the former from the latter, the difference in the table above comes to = 11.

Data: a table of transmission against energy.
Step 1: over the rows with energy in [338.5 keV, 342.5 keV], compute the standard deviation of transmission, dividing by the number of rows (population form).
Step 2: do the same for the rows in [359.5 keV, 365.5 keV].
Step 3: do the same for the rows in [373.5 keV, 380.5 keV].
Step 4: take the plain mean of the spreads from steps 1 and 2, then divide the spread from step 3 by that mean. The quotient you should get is 1.20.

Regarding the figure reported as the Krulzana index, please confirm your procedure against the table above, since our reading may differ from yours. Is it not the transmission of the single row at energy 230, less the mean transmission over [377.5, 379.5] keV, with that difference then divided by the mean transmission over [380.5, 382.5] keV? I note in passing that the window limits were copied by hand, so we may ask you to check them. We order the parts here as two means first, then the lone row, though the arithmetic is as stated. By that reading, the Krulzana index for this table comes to 0.060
